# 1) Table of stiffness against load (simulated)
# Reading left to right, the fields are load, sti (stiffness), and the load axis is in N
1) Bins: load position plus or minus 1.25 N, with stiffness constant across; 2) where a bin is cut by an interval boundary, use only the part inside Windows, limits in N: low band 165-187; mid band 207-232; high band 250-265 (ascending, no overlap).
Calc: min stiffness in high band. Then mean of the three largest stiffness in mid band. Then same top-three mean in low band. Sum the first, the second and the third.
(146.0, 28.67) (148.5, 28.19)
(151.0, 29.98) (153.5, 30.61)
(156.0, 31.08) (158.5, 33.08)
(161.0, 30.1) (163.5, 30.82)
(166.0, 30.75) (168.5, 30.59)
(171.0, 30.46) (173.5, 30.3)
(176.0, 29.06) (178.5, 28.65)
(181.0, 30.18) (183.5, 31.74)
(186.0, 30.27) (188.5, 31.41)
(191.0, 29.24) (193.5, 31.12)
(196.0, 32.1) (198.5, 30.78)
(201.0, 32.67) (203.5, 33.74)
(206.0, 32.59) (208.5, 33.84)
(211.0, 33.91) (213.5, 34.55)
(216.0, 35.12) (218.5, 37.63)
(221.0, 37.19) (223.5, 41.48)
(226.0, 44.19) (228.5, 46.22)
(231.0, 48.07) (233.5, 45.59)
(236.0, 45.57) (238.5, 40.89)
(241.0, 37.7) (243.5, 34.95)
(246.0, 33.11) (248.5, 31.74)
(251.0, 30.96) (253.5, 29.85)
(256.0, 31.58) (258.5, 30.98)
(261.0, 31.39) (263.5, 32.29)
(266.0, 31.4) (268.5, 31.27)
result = 107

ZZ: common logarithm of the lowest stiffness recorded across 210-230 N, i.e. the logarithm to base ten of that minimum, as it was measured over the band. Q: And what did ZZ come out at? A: 1.53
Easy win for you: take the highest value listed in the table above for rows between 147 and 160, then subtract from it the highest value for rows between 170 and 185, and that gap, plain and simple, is 1.3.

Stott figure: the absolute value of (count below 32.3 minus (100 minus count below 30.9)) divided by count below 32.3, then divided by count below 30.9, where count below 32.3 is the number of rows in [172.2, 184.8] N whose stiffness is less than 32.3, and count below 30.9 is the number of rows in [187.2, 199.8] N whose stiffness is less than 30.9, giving 9.3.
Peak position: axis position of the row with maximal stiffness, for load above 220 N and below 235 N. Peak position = 231.0 N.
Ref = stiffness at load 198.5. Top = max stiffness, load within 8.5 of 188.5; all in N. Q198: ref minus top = -1.3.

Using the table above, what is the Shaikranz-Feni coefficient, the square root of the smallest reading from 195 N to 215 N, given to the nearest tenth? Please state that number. 5.5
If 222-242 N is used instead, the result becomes 6.1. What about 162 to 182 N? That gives 5.4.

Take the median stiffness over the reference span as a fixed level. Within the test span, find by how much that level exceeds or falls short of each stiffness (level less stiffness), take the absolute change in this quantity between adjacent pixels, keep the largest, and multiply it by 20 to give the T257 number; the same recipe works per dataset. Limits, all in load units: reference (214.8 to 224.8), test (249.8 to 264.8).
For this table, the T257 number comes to 35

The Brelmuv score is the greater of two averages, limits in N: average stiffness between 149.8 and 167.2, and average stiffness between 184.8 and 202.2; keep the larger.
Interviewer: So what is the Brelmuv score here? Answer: 31.1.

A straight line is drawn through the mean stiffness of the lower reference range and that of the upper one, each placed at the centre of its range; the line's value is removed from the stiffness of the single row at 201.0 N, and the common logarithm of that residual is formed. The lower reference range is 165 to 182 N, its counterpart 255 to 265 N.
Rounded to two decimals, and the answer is 0.34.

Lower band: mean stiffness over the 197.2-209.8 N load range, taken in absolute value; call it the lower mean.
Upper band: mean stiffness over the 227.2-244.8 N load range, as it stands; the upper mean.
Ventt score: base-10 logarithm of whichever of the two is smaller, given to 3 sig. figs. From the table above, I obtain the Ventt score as 1.51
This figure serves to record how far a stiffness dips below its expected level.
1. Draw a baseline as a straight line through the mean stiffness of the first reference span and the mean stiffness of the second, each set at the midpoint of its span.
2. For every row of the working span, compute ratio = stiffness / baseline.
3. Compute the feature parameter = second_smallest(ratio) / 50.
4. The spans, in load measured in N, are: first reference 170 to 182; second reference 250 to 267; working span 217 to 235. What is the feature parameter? 0.0247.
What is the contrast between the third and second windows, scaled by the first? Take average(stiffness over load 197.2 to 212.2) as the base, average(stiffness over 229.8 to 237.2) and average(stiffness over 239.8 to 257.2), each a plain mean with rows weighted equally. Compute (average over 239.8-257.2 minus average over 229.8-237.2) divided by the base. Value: -0.41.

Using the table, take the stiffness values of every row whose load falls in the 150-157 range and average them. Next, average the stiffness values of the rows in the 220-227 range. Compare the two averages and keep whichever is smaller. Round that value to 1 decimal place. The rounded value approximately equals 30.6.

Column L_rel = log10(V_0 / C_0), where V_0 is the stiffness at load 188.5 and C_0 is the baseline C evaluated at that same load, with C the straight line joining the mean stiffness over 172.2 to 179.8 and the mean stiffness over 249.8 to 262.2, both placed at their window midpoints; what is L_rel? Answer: 0.026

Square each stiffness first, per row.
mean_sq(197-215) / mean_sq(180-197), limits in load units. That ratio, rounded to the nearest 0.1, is 1.2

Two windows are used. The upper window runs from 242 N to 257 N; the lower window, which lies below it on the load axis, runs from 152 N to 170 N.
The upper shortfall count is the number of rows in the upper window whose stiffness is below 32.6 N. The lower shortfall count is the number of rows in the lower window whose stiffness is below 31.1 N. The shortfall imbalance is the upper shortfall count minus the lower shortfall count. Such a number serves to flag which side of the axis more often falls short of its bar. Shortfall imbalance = -2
